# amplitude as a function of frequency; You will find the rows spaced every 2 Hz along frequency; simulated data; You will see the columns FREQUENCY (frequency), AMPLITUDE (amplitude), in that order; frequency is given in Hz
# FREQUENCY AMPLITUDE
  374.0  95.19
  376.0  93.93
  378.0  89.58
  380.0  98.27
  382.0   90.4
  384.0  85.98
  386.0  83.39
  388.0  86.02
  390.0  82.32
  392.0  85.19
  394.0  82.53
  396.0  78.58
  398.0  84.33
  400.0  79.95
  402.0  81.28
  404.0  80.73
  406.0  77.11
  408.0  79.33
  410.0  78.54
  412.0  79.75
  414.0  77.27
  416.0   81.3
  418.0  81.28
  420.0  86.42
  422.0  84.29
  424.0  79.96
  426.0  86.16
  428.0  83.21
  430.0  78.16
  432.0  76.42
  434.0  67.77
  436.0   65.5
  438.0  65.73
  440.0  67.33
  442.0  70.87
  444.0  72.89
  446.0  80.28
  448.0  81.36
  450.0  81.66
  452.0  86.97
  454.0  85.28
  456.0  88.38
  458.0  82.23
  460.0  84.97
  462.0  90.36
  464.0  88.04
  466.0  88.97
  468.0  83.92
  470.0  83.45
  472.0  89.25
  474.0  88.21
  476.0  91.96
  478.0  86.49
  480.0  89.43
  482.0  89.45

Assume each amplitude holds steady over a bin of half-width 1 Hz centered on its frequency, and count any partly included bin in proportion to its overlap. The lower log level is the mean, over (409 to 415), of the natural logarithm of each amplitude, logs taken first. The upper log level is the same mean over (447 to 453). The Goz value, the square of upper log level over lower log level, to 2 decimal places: 1.03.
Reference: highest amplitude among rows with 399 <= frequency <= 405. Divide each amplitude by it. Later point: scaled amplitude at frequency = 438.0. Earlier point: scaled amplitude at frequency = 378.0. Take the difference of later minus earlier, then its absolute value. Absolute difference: 0.29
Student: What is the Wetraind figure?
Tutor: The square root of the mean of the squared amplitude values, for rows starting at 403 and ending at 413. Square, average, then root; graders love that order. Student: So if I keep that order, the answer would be 79.1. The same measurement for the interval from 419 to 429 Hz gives 84.0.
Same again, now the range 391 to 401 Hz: 82.2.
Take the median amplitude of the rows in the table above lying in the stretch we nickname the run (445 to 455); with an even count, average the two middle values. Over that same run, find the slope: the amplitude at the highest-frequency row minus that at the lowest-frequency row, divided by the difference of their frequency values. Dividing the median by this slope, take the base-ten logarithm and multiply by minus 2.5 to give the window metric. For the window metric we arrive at -5.3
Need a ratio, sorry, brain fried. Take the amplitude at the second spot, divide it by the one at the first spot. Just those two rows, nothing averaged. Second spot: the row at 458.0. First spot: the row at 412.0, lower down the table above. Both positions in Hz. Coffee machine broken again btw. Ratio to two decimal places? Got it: 1.03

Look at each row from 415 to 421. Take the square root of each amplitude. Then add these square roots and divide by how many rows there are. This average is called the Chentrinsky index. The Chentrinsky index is 9.11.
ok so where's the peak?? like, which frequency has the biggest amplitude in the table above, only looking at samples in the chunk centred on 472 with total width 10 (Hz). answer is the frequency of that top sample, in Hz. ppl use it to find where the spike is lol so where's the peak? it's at 476.0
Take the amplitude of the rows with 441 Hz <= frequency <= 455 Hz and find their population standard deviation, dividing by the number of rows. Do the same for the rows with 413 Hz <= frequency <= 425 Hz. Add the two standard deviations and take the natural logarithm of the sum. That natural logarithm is 2.14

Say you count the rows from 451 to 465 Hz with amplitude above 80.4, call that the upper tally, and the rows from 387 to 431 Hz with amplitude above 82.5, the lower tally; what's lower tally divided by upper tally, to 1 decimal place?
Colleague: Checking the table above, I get 1.1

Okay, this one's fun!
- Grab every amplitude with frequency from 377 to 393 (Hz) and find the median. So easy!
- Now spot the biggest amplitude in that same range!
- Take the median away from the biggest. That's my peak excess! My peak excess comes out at 12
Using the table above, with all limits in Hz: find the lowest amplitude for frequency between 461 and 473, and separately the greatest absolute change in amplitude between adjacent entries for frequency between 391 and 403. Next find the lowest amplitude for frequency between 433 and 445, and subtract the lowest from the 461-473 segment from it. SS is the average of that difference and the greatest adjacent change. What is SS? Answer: -6.1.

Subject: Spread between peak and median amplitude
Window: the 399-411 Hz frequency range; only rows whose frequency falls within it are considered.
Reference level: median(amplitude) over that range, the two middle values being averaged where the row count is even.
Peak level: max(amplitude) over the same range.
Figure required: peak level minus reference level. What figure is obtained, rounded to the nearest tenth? 1.6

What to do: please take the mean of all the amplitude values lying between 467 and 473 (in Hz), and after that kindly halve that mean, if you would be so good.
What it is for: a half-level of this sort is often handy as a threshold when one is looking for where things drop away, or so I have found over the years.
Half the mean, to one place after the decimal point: 42.8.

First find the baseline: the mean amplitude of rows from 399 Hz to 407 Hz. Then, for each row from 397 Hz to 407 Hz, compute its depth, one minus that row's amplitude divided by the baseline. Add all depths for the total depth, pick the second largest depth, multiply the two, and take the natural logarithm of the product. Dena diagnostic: -8.9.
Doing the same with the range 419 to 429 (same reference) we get -4.5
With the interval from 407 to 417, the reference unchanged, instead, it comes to -7.6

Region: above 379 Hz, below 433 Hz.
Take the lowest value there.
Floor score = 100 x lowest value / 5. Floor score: 1528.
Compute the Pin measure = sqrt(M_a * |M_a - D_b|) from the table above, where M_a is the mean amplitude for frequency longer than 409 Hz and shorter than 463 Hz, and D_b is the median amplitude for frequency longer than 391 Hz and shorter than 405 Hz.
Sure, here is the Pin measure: 12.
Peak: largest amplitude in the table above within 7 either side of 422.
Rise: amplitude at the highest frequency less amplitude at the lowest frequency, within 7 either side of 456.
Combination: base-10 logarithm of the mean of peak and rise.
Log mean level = 1.68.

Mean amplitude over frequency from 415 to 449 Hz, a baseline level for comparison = 77.0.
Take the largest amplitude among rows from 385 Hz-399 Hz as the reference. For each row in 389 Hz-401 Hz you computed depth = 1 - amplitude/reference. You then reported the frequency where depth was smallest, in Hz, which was 392.0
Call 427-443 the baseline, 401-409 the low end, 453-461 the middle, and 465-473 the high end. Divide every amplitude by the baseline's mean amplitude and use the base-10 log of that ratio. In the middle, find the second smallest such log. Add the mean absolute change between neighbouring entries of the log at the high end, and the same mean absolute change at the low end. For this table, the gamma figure 0.10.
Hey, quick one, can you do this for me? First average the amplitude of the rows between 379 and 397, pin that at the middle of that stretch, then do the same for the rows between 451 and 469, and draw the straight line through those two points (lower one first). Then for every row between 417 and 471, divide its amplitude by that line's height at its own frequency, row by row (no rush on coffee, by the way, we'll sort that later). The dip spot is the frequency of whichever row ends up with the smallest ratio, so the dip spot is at 436.0 Hz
